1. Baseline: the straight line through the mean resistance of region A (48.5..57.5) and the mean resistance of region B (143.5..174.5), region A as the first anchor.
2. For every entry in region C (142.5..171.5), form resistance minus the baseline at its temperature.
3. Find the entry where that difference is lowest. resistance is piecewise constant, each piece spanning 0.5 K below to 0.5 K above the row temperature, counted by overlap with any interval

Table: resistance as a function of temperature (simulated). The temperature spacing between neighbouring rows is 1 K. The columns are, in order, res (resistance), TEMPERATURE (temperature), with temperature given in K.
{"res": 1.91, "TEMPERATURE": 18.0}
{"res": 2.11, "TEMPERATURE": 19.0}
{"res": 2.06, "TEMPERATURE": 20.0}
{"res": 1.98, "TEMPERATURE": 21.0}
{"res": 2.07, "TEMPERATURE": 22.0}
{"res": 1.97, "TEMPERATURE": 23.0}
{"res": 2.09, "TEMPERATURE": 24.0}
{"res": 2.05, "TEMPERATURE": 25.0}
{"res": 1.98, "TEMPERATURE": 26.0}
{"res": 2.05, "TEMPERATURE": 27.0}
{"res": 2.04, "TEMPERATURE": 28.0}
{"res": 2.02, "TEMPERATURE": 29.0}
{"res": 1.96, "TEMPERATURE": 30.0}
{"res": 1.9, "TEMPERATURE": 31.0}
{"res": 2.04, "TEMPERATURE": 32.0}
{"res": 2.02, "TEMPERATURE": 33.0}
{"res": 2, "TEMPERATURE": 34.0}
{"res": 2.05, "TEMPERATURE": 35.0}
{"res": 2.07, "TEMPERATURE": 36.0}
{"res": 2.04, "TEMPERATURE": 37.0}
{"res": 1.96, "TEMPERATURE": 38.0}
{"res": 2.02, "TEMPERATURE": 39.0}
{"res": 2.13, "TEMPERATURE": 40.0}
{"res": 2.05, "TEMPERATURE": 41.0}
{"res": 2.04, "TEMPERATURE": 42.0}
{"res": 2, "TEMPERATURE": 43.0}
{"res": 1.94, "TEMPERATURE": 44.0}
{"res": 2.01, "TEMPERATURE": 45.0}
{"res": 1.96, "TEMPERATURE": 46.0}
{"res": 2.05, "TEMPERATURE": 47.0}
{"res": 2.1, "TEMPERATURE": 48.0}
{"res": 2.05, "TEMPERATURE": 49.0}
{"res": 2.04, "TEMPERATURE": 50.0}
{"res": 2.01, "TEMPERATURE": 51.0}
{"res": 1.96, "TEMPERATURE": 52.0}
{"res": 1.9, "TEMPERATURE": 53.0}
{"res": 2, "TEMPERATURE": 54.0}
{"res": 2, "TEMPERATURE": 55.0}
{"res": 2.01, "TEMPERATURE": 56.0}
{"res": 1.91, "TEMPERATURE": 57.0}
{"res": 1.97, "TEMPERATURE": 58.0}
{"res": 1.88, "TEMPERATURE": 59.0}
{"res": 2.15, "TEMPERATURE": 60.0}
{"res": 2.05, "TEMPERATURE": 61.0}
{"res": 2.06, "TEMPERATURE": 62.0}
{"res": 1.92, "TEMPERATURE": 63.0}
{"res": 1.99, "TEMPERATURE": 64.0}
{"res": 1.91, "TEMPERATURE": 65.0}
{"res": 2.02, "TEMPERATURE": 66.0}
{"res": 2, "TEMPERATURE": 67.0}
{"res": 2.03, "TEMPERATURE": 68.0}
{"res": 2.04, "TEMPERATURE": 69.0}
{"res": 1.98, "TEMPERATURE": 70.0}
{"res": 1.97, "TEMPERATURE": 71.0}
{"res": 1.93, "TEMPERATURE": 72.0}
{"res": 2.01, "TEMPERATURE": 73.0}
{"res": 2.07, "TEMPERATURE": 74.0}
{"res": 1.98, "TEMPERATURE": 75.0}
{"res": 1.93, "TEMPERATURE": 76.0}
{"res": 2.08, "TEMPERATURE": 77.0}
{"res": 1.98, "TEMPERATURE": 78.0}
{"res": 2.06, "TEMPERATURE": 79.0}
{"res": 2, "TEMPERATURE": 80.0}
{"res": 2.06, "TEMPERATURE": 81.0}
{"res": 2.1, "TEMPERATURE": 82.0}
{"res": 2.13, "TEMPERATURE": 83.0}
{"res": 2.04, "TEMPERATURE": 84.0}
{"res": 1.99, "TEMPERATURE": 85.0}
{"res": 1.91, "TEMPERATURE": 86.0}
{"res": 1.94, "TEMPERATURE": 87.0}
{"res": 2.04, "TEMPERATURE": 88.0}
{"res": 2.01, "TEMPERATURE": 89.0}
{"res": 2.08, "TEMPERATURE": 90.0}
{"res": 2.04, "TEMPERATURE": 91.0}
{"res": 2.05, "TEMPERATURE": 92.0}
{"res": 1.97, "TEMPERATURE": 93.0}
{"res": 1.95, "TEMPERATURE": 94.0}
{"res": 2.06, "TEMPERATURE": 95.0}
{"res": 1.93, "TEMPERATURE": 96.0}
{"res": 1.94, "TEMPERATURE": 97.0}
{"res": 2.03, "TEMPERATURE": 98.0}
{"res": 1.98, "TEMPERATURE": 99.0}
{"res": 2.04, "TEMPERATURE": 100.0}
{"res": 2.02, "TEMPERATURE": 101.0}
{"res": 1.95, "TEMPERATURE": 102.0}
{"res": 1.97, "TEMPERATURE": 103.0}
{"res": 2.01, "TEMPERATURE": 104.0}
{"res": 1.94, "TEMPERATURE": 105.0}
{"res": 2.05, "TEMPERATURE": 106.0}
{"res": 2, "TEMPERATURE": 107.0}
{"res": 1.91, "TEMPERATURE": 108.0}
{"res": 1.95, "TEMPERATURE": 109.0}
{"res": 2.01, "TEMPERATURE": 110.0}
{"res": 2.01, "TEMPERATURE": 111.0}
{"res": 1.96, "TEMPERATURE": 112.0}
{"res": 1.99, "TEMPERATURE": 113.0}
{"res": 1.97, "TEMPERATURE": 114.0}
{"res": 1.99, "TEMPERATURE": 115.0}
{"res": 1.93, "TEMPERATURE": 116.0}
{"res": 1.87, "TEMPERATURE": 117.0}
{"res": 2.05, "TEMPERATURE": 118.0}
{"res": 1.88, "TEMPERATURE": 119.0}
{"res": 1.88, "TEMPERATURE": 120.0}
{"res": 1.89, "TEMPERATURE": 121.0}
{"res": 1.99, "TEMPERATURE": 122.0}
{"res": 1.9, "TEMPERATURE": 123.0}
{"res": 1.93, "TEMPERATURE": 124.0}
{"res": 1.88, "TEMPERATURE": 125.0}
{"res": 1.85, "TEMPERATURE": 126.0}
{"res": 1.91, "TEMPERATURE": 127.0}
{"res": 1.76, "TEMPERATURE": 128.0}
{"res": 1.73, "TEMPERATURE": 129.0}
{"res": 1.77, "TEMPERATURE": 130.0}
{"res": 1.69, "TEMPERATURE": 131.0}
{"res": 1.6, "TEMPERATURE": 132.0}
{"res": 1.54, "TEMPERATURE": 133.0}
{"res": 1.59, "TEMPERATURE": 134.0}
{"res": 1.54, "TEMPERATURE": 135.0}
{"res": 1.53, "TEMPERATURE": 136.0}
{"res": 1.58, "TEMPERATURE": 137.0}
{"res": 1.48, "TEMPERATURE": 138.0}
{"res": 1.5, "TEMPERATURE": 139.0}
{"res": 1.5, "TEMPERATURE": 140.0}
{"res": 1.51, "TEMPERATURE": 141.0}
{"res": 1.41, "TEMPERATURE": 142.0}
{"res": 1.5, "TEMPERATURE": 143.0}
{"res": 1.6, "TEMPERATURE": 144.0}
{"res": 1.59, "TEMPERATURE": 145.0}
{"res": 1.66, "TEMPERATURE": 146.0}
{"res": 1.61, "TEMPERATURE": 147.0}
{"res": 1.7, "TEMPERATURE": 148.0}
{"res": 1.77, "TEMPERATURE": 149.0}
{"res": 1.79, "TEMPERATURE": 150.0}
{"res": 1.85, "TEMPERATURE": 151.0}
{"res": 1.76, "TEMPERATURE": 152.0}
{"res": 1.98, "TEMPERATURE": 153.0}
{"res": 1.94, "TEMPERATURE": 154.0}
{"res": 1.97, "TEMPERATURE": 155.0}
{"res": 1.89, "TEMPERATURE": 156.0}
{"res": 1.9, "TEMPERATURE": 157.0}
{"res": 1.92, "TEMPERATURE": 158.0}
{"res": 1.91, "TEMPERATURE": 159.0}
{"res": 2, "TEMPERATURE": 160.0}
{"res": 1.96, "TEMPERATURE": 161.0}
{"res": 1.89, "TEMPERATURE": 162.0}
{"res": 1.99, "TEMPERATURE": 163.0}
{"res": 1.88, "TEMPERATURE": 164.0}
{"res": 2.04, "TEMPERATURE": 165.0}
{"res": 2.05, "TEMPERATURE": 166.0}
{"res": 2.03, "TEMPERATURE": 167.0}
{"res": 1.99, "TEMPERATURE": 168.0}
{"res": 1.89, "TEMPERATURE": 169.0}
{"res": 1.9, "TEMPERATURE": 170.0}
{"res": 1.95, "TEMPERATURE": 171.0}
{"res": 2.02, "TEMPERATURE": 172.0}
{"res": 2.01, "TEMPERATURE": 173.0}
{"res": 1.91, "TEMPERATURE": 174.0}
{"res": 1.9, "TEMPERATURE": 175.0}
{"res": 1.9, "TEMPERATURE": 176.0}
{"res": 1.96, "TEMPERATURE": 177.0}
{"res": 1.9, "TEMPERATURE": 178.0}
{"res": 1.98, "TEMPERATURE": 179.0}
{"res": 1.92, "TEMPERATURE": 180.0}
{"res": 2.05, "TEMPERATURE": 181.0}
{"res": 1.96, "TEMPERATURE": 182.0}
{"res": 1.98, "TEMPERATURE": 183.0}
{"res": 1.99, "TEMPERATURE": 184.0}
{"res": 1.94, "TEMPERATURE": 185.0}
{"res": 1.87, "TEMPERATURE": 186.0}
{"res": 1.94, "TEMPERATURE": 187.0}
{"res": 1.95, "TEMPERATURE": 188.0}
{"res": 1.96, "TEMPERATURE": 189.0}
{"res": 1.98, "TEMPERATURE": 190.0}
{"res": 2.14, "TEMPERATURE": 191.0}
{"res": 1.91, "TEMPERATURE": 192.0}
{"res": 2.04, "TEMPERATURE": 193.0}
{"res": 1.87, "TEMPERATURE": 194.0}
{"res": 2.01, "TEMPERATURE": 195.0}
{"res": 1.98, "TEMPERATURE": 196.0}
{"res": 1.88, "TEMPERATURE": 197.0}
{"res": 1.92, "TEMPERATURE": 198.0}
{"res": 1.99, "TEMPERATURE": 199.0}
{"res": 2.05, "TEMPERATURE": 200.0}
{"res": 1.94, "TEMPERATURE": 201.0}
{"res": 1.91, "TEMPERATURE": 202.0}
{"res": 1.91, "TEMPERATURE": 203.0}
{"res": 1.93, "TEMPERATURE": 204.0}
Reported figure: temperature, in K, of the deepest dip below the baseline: 143.0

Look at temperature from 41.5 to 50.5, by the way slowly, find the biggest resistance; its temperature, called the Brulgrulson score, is 48.0 K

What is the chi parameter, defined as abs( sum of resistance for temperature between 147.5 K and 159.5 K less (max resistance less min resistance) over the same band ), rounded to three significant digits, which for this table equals 22.1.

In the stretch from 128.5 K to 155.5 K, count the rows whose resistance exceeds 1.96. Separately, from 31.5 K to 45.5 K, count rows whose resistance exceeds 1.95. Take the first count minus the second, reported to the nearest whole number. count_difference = -11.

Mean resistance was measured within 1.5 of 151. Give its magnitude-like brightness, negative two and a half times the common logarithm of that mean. -0.638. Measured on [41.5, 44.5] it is -0.749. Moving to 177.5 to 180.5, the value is -0.716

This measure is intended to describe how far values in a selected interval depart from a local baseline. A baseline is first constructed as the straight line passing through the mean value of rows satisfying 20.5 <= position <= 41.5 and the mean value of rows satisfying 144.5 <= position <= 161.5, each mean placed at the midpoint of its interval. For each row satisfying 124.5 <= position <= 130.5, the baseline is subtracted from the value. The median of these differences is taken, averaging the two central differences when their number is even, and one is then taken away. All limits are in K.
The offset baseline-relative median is -1.06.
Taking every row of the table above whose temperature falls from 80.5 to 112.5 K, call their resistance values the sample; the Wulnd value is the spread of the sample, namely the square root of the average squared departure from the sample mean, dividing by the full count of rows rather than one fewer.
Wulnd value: 0.05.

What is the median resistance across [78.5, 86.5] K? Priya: 2.05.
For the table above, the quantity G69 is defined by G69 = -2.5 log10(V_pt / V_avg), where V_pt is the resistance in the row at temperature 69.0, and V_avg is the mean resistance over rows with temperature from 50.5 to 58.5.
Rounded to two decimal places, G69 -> -0.04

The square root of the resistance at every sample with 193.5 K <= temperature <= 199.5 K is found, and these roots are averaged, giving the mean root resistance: 1.393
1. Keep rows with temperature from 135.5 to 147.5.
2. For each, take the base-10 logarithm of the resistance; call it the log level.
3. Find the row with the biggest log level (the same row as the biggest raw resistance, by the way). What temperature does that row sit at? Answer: 146.0 K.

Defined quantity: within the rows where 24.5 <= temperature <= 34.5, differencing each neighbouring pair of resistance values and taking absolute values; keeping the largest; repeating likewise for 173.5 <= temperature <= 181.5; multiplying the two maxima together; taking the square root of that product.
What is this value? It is 0.13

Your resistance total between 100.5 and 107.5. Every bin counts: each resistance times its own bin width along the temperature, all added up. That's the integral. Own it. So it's 13.9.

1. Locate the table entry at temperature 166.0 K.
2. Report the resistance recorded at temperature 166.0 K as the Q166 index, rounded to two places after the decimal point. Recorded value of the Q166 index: 2.05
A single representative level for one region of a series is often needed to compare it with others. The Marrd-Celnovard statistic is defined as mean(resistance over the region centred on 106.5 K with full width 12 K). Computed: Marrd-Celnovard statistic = 1.98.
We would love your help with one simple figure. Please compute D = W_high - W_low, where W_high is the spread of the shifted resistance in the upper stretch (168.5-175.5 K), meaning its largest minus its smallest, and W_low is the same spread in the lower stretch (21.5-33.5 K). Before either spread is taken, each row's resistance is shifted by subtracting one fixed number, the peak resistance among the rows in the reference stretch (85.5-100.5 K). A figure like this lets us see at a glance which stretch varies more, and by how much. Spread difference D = -0.1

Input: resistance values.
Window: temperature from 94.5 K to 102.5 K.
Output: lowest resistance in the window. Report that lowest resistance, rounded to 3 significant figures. 1.93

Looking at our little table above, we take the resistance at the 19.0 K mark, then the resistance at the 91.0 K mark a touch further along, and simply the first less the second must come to 0.070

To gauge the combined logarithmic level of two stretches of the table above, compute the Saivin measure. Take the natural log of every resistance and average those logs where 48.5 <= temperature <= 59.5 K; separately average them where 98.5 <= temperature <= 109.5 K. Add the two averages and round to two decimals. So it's 1.37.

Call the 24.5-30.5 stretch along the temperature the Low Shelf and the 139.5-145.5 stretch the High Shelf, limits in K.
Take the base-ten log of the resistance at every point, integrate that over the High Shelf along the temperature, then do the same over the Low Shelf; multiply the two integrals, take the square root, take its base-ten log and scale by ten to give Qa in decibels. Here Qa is 1.49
